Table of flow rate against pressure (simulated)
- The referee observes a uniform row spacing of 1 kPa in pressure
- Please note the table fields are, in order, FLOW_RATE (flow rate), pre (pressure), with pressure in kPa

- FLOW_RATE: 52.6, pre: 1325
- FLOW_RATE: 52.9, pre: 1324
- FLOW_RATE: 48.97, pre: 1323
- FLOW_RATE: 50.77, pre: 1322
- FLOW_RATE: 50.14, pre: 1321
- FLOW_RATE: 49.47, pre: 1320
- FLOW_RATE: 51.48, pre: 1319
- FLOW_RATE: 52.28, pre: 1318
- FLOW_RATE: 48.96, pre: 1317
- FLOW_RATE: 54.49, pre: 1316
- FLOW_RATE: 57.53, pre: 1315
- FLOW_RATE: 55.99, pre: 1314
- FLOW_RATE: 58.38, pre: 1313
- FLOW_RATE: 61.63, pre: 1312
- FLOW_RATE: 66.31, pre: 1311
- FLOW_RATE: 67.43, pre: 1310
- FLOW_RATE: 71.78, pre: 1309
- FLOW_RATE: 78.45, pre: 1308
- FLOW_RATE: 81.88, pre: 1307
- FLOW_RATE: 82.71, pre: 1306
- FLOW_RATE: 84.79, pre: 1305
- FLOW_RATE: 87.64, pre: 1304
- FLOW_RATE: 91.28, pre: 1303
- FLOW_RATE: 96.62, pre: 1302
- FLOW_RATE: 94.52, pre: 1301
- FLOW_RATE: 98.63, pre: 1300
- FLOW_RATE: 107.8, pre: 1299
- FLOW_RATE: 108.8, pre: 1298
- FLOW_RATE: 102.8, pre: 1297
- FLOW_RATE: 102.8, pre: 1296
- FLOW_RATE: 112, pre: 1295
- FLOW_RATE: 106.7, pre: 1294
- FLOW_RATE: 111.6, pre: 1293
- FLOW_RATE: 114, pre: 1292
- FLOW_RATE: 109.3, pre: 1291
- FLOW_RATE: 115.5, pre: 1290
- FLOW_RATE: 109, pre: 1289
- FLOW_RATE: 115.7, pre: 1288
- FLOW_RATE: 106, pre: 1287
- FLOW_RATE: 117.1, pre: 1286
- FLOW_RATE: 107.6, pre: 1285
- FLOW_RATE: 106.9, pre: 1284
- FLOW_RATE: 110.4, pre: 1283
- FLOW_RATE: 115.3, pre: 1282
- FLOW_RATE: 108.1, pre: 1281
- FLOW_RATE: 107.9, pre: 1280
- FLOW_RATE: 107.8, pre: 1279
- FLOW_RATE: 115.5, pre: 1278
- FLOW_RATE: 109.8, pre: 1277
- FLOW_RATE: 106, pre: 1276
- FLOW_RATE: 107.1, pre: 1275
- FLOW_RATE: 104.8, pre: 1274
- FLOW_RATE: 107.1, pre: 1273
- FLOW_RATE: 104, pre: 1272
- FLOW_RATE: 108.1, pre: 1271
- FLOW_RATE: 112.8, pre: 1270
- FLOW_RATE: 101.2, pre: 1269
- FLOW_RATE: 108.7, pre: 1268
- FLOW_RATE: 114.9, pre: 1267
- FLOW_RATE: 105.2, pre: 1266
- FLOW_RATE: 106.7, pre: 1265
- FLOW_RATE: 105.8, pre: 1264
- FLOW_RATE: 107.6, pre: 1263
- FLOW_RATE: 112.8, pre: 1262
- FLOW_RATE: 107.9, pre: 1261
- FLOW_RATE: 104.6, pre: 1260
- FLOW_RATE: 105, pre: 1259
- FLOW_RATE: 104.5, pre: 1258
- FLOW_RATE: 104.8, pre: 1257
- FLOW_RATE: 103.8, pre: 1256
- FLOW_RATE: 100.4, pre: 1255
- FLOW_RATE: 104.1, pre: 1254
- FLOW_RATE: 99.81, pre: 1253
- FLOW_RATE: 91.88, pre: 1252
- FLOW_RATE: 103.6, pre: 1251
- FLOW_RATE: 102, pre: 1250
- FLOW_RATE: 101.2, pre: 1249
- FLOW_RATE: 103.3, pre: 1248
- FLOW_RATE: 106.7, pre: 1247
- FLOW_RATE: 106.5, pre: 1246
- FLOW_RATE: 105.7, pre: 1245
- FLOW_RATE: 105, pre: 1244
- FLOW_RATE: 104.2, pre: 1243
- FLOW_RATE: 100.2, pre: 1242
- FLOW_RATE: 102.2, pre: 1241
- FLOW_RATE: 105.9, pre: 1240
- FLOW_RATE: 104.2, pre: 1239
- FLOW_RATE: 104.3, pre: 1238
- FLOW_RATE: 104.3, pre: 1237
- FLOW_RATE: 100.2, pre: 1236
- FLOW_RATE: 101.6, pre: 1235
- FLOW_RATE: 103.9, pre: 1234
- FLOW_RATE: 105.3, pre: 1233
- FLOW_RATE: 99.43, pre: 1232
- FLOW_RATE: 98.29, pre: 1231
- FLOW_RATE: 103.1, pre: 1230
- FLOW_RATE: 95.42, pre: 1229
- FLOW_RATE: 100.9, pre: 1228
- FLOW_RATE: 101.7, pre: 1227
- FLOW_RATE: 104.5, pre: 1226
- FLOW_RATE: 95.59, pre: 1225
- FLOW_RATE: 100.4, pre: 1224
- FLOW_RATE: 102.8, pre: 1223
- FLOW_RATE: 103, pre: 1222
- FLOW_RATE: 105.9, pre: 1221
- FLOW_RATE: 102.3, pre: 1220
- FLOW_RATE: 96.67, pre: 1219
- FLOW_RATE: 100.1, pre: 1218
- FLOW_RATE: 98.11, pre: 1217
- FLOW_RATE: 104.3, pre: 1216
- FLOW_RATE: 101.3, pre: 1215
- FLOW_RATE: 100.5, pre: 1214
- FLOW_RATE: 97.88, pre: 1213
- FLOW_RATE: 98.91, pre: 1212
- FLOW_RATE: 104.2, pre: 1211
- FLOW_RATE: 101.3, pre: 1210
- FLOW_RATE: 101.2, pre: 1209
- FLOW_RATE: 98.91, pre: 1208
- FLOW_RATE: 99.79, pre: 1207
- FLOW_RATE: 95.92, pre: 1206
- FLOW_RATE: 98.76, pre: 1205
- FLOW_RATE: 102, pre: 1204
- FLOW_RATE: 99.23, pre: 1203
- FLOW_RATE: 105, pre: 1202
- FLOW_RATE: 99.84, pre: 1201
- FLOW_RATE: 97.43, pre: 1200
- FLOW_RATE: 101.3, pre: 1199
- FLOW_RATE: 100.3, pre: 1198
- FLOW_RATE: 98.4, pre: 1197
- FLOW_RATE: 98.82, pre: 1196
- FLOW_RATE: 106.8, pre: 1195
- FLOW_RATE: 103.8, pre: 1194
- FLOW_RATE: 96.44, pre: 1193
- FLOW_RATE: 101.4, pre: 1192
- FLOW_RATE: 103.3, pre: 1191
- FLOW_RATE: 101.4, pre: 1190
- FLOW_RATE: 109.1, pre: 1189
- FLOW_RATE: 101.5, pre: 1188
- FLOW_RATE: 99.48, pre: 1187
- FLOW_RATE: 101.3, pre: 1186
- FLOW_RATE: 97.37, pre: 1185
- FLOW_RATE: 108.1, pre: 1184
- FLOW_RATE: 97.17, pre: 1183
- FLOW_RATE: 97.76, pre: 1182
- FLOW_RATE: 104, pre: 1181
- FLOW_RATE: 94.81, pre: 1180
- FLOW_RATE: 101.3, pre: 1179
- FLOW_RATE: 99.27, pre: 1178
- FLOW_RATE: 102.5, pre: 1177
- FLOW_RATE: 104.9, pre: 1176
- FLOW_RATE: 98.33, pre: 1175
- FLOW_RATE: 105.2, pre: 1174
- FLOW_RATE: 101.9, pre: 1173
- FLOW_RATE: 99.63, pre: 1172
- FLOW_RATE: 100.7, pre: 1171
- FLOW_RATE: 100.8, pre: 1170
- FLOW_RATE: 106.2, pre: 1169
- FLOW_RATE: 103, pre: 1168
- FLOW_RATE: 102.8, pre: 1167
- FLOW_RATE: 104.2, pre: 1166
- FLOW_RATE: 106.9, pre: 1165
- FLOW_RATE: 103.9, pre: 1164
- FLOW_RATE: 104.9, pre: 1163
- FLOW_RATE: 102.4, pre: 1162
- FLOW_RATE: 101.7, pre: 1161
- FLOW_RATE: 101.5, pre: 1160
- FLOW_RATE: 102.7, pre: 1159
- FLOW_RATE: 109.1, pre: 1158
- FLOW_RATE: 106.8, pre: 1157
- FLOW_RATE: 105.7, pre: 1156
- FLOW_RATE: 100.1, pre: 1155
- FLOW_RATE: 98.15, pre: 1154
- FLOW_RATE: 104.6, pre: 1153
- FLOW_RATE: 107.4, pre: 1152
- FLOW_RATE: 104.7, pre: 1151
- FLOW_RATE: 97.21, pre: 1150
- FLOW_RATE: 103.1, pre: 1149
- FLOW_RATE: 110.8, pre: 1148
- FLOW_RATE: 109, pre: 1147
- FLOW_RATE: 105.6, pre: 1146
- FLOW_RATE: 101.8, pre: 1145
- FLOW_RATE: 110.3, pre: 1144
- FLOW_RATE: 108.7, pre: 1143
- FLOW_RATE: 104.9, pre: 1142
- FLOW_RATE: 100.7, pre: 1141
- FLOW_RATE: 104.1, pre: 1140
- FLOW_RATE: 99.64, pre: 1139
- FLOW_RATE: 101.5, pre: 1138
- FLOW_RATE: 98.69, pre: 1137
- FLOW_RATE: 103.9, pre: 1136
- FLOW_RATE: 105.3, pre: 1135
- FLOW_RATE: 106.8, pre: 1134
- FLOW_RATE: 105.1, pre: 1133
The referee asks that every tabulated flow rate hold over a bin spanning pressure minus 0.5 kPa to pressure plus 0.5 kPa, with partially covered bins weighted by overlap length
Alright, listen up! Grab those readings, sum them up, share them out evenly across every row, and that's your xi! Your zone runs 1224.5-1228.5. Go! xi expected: 101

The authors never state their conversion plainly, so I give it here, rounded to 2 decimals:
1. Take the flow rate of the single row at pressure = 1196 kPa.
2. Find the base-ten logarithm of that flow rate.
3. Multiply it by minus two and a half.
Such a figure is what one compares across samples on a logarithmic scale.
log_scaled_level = -4.99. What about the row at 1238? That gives -5.05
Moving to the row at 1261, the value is -5.08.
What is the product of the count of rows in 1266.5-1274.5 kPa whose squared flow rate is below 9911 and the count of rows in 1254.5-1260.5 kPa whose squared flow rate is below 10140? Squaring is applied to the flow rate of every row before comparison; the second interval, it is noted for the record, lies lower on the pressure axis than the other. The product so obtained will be 0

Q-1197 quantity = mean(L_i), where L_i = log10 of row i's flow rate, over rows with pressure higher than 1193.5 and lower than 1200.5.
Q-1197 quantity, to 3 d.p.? 2.004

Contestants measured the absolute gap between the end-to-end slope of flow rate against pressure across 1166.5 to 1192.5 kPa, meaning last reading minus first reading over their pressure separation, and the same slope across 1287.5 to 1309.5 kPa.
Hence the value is 2.0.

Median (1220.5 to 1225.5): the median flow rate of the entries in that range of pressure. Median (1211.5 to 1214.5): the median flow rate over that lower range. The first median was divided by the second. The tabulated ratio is 1.04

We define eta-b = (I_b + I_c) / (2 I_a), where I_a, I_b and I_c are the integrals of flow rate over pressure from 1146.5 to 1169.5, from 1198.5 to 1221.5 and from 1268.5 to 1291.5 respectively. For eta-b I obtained 1.01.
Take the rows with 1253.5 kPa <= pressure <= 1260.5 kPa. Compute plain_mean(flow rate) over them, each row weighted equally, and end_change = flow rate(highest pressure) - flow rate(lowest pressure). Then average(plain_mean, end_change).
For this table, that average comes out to 52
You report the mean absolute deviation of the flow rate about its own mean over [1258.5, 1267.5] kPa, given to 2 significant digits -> 2.7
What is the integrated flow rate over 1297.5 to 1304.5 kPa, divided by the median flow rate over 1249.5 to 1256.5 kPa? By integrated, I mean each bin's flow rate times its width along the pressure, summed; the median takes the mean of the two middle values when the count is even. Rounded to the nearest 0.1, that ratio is 6.7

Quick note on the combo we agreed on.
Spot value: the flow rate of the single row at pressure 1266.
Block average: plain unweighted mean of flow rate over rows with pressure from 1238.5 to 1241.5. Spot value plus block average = 209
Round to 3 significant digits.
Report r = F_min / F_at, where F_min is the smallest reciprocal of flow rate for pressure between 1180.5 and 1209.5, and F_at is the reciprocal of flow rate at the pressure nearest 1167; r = 0.942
